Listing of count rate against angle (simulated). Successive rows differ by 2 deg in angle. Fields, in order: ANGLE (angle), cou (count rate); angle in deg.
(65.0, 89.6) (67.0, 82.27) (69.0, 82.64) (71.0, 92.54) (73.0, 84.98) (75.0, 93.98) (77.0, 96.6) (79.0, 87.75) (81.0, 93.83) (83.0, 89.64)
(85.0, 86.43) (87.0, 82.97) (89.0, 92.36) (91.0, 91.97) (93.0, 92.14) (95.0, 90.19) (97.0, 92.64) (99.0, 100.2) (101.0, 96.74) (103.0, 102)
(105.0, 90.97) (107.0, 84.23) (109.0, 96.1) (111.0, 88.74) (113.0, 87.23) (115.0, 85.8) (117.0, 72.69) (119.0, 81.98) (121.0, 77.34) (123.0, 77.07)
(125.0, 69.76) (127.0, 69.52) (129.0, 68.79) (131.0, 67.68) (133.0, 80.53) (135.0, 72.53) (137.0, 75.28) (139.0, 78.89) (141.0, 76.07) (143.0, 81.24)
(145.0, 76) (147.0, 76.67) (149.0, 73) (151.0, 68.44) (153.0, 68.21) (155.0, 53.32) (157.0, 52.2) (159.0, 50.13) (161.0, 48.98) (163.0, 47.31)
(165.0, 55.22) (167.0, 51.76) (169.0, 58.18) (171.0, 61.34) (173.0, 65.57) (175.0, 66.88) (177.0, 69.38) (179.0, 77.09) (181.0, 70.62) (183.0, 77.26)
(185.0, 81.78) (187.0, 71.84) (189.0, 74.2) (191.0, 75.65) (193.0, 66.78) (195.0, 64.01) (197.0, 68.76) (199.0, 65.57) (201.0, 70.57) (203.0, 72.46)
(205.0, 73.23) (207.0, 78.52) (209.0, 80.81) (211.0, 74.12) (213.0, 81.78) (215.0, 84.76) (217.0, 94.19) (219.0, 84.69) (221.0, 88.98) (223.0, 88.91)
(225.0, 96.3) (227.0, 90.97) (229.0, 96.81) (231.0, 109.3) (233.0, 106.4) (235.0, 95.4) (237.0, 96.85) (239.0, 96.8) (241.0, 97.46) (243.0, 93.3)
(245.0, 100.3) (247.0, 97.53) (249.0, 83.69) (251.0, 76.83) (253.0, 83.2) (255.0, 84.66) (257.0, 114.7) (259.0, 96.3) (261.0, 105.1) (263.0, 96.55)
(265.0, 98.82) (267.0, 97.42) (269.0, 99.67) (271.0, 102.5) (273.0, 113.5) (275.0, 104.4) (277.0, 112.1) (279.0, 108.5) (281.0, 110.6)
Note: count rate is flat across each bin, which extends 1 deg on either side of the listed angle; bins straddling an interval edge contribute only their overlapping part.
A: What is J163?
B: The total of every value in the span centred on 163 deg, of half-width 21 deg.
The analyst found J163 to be 1349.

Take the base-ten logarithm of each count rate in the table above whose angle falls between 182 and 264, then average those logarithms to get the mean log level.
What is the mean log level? 1.93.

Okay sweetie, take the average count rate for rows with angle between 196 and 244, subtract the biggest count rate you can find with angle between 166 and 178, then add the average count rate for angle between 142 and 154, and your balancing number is 92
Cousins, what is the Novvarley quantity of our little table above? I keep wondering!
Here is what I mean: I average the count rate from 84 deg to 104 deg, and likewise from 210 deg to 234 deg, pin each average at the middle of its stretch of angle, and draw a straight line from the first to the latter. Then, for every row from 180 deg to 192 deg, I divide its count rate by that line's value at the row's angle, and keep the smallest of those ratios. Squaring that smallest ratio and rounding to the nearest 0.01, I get 0.59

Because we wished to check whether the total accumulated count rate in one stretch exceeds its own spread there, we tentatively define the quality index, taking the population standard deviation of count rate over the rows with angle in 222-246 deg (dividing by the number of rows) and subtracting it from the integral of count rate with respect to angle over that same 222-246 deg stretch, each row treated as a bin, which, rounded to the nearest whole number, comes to 2332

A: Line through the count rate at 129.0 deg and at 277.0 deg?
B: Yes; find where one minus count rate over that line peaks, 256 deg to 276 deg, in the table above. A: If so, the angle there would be 267.0 deg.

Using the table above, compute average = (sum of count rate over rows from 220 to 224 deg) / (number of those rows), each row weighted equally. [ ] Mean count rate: 89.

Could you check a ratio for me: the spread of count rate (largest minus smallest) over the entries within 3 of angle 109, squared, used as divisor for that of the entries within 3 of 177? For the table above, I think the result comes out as 0.07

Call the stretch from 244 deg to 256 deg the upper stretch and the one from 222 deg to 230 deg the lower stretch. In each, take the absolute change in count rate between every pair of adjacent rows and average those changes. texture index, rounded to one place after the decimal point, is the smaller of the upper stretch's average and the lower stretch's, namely 6.2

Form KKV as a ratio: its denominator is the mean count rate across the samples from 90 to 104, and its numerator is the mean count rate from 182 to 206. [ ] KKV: 0.76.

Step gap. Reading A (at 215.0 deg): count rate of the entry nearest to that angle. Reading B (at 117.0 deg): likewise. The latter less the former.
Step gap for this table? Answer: -12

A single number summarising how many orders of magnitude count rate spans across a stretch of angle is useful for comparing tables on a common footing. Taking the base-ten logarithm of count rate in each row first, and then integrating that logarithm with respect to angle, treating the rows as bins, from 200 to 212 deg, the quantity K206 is 22.5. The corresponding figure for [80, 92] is 23.4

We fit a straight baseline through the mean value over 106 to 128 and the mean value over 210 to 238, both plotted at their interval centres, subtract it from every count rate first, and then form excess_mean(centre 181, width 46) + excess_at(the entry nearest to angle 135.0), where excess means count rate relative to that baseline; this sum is -32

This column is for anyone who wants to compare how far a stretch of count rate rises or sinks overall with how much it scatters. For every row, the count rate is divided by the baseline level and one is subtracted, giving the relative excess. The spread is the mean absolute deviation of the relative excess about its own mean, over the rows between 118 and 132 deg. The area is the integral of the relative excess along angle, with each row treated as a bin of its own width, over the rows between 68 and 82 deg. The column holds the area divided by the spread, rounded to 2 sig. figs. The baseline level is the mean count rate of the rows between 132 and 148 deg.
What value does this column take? 38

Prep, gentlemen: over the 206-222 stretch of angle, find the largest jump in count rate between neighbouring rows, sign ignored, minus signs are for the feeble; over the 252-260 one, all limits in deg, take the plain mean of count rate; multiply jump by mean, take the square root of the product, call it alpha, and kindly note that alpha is 30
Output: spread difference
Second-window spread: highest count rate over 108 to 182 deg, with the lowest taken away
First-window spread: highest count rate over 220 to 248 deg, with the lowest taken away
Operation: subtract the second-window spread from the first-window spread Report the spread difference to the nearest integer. -28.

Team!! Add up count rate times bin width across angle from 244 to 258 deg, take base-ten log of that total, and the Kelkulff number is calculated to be 3.11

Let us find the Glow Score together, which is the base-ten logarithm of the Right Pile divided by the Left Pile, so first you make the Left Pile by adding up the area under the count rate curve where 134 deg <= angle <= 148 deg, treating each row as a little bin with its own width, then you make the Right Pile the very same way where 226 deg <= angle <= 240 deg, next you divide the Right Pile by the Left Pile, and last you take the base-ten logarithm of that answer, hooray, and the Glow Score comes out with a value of 0.11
